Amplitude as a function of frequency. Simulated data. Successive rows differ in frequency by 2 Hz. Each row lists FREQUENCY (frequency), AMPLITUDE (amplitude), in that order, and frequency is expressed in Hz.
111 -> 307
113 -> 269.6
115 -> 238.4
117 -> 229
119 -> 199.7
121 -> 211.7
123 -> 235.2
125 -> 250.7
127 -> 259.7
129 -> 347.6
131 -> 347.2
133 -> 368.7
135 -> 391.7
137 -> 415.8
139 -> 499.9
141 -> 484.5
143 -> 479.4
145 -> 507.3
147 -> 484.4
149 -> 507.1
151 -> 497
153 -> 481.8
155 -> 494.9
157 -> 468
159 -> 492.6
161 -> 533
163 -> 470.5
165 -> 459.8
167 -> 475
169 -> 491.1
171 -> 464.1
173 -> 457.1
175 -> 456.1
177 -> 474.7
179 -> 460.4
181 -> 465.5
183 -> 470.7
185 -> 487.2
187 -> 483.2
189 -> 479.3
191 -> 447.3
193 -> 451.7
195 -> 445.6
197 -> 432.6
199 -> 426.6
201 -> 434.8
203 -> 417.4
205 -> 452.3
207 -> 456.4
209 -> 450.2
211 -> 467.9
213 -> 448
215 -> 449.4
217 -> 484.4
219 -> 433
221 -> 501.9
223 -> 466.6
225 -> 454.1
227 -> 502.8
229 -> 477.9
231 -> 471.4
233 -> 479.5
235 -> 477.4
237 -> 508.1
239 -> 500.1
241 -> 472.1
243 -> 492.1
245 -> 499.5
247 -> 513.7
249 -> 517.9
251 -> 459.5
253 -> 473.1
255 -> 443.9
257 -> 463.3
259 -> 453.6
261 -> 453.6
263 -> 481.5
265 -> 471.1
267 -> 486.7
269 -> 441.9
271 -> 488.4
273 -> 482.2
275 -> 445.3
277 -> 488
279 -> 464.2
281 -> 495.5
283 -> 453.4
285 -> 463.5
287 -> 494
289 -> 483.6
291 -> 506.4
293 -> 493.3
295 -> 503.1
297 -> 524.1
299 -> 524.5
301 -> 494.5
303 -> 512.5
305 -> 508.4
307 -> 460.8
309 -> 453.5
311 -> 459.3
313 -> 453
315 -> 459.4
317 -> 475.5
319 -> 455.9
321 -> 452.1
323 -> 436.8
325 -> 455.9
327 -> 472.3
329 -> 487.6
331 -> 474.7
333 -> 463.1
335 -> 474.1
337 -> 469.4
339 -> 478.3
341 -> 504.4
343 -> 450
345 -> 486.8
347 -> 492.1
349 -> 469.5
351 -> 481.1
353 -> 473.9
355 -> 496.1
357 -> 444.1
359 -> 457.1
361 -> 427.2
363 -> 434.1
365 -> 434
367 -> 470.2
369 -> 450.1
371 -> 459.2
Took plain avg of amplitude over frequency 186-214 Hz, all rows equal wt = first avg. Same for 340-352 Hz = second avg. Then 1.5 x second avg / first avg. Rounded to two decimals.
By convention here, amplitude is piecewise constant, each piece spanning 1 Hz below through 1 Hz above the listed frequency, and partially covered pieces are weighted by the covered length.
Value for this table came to 1.60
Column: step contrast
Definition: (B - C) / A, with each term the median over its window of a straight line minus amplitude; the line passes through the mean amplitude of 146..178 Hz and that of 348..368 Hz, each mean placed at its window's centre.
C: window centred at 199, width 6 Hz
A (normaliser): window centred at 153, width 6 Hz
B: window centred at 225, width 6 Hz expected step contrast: 3.0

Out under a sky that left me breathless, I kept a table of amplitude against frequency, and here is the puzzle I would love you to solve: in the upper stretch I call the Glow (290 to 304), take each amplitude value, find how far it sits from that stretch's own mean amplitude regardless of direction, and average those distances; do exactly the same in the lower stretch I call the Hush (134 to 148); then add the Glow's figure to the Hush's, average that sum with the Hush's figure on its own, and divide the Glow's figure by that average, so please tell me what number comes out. 0.25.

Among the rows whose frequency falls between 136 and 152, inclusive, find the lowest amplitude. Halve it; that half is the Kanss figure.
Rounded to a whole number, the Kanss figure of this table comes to 208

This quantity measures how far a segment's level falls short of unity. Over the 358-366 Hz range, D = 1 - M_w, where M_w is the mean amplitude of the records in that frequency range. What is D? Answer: -437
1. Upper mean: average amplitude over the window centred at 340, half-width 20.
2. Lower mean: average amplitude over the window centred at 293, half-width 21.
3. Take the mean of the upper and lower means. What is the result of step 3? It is 477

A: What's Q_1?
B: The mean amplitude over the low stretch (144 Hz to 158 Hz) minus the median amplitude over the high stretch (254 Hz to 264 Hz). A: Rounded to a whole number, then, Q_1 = 38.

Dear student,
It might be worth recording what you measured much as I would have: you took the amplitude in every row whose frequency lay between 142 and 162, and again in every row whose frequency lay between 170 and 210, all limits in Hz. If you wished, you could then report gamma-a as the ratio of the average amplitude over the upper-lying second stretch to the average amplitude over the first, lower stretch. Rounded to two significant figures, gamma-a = 0.92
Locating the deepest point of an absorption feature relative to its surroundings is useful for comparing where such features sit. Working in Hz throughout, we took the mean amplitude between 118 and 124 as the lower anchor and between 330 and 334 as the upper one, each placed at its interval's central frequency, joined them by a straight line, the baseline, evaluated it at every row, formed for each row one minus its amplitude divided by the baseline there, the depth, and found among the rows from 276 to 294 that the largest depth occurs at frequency 283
